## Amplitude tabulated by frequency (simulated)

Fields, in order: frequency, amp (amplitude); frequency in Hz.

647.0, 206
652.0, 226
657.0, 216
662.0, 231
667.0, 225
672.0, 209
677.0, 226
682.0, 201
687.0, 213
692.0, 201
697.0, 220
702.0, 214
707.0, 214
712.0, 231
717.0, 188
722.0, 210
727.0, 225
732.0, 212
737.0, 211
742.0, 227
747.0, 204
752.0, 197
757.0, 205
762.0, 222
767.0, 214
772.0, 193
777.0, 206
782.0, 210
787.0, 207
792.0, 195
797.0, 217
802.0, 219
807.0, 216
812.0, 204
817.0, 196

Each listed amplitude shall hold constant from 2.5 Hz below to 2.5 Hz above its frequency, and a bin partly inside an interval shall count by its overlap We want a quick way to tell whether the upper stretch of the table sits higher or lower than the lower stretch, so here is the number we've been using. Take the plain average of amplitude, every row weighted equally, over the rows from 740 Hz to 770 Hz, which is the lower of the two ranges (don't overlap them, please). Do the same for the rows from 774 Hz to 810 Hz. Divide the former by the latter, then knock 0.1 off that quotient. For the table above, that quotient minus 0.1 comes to 0.91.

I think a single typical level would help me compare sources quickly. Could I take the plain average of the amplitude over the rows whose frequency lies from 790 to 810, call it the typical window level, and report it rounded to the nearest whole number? 212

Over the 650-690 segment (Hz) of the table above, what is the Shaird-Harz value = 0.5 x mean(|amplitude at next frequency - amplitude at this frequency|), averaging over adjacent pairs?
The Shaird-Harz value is 7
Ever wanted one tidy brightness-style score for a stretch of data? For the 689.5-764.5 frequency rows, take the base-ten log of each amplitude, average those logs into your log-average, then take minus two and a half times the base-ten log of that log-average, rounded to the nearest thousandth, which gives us -0.916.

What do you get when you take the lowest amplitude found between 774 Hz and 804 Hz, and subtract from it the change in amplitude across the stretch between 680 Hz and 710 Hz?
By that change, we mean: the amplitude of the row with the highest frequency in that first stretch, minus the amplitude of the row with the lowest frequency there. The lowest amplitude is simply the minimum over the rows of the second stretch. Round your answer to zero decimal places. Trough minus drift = 182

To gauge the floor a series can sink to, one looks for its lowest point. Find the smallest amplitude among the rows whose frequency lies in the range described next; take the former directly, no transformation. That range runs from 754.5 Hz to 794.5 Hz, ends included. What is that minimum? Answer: 193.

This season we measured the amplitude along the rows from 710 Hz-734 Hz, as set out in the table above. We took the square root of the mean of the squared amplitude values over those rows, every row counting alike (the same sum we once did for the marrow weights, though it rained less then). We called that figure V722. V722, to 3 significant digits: 214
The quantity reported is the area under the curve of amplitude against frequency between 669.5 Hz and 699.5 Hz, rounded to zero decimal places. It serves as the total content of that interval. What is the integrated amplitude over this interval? 6350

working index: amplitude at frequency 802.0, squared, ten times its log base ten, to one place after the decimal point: 46.8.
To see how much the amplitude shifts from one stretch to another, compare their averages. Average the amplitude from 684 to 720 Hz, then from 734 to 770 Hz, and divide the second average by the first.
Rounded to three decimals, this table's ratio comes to 0.999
